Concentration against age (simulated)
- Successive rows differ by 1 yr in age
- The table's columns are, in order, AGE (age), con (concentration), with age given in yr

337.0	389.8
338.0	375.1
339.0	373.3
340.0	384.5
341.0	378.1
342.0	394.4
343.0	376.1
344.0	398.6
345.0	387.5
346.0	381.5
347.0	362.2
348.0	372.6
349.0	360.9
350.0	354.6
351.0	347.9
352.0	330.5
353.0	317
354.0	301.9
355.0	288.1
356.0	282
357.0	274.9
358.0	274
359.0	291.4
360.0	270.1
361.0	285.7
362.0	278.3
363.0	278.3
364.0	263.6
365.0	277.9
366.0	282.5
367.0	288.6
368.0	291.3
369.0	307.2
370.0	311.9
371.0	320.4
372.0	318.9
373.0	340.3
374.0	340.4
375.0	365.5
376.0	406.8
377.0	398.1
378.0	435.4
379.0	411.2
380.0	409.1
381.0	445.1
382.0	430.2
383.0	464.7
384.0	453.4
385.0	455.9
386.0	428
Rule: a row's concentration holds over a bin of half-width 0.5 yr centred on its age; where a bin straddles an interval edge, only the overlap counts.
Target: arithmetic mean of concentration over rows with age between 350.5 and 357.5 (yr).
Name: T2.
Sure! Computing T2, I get 306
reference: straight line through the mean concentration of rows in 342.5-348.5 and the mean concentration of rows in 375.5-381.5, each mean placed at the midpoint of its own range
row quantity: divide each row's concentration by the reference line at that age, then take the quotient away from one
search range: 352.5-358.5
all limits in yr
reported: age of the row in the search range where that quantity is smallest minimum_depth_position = 353.0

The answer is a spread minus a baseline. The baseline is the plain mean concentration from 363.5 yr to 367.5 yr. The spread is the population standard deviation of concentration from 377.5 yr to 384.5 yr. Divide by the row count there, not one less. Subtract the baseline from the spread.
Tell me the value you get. -259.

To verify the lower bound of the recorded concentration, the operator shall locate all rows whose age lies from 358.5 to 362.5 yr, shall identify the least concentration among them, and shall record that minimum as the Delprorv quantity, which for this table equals 270.1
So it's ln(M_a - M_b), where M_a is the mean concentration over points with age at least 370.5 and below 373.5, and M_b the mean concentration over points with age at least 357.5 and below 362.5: 4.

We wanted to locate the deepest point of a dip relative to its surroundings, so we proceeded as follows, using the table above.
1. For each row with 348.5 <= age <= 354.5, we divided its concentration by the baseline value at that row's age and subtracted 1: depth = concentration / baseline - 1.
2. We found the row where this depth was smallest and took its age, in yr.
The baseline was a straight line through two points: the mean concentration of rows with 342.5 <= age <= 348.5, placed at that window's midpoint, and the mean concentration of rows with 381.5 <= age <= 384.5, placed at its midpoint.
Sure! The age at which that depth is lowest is 354.0 yr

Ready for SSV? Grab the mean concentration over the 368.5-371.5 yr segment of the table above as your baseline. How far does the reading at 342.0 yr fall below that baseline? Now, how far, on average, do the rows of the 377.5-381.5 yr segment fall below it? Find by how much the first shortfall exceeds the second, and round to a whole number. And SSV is 31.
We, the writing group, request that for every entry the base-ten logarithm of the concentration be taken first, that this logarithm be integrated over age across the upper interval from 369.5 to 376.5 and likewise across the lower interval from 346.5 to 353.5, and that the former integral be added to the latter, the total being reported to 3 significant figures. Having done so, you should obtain 35.5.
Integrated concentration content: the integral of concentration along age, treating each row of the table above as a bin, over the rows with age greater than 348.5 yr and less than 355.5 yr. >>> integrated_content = 2301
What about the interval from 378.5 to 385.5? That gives 3070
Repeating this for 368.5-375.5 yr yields 2305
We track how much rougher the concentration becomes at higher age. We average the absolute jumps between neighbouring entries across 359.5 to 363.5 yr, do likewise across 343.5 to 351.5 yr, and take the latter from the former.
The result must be -2.5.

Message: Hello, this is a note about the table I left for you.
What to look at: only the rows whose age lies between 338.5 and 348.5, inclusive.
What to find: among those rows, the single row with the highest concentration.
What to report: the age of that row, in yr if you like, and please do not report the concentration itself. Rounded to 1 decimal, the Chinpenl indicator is 344.0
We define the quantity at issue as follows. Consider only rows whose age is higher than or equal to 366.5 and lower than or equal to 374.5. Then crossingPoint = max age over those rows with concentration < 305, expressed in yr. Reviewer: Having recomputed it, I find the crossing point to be 368.0 yr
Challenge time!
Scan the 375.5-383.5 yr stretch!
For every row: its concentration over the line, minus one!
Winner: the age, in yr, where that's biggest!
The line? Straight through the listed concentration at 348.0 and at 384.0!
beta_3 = 383.0 yr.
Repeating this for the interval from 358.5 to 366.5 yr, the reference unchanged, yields 359.0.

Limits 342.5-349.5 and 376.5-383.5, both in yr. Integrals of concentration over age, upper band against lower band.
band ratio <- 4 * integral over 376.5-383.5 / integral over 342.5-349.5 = 4.5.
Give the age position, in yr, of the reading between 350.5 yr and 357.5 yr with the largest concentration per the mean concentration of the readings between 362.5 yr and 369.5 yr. 351.0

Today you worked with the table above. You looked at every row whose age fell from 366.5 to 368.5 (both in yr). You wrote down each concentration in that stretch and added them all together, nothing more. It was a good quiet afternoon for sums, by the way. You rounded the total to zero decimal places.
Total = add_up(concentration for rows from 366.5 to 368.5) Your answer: 580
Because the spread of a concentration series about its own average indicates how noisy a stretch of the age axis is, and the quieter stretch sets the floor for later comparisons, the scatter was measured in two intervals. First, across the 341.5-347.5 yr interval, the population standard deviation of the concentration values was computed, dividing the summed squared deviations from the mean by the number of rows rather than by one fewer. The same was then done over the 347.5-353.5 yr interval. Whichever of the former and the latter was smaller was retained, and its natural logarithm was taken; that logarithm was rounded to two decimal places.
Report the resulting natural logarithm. 2.49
